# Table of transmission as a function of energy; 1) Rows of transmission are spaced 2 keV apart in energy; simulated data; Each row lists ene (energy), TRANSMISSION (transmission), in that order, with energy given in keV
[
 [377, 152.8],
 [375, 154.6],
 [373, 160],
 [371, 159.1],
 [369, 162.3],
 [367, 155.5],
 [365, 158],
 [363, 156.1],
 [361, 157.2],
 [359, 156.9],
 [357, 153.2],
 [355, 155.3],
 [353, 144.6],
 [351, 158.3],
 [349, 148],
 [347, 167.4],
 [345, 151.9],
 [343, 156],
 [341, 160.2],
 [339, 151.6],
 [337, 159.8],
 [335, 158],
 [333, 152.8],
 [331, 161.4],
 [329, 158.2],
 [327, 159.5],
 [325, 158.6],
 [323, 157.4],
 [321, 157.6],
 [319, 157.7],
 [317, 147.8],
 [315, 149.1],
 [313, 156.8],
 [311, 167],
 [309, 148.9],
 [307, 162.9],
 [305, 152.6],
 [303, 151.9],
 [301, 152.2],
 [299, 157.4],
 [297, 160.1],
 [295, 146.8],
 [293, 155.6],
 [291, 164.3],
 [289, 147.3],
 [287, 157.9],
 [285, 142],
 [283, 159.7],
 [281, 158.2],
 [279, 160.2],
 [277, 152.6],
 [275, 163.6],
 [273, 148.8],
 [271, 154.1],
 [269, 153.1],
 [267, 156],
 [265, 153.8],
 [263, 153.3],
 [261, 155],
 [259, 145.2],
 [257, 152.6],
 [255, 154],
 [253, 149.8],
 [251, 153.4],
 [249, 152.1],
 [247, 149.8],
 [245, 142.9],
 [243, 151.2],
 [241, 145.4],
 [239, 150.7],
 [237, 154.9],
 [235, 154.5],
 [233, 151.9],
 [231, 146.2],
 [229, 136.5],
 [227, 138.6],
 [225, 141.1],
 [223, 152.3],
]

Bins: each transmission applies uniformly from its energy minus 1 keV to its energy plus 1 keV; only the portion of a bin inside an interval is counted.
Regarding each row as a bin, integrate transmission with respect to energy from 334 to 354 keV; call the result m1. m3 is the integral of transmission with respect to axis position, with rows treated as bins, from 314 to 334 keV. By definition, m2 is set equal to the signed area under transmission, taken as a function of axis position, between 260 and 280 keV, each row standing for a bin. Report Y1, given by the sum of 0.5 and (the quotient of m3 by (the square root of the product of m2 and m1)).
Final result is 1.50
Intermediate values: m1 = 3112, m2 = 3101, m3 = 3120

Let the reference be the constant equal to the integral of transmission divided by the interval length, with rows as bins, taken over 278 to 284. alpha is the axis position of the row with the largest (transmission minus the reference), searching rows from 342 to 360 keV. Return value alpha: 347 keV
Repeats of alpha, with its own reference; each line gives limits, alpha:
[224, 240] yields 237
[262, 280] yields 275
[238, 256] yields 255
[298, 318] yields 311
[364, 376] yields 369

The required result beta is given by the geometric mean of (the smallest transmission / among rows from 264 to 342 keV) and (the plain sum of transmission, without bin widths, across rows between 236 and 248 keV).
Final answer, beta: 356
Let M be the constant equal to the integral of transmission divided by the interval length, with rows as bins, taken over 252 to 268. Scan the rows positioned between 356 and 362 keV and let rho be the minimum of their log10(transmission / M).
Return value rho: 0.002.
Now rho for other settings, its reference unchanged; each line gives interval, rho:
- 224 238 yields -0.048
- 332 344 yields -0.002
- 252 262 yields -0.021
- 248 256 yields -0.008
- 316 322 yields -0.013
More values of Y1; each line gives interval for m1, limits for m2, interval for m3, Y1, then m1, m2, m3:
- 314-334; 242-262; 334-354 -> 1.51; 3120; 3012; 3112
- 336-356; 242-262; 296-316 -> 1.52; 3106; 3012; 3118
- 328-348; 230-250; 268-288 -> 1.51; 3155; 2999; 3100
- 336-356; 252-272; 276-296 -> 1.50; 3106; 3054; 3089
